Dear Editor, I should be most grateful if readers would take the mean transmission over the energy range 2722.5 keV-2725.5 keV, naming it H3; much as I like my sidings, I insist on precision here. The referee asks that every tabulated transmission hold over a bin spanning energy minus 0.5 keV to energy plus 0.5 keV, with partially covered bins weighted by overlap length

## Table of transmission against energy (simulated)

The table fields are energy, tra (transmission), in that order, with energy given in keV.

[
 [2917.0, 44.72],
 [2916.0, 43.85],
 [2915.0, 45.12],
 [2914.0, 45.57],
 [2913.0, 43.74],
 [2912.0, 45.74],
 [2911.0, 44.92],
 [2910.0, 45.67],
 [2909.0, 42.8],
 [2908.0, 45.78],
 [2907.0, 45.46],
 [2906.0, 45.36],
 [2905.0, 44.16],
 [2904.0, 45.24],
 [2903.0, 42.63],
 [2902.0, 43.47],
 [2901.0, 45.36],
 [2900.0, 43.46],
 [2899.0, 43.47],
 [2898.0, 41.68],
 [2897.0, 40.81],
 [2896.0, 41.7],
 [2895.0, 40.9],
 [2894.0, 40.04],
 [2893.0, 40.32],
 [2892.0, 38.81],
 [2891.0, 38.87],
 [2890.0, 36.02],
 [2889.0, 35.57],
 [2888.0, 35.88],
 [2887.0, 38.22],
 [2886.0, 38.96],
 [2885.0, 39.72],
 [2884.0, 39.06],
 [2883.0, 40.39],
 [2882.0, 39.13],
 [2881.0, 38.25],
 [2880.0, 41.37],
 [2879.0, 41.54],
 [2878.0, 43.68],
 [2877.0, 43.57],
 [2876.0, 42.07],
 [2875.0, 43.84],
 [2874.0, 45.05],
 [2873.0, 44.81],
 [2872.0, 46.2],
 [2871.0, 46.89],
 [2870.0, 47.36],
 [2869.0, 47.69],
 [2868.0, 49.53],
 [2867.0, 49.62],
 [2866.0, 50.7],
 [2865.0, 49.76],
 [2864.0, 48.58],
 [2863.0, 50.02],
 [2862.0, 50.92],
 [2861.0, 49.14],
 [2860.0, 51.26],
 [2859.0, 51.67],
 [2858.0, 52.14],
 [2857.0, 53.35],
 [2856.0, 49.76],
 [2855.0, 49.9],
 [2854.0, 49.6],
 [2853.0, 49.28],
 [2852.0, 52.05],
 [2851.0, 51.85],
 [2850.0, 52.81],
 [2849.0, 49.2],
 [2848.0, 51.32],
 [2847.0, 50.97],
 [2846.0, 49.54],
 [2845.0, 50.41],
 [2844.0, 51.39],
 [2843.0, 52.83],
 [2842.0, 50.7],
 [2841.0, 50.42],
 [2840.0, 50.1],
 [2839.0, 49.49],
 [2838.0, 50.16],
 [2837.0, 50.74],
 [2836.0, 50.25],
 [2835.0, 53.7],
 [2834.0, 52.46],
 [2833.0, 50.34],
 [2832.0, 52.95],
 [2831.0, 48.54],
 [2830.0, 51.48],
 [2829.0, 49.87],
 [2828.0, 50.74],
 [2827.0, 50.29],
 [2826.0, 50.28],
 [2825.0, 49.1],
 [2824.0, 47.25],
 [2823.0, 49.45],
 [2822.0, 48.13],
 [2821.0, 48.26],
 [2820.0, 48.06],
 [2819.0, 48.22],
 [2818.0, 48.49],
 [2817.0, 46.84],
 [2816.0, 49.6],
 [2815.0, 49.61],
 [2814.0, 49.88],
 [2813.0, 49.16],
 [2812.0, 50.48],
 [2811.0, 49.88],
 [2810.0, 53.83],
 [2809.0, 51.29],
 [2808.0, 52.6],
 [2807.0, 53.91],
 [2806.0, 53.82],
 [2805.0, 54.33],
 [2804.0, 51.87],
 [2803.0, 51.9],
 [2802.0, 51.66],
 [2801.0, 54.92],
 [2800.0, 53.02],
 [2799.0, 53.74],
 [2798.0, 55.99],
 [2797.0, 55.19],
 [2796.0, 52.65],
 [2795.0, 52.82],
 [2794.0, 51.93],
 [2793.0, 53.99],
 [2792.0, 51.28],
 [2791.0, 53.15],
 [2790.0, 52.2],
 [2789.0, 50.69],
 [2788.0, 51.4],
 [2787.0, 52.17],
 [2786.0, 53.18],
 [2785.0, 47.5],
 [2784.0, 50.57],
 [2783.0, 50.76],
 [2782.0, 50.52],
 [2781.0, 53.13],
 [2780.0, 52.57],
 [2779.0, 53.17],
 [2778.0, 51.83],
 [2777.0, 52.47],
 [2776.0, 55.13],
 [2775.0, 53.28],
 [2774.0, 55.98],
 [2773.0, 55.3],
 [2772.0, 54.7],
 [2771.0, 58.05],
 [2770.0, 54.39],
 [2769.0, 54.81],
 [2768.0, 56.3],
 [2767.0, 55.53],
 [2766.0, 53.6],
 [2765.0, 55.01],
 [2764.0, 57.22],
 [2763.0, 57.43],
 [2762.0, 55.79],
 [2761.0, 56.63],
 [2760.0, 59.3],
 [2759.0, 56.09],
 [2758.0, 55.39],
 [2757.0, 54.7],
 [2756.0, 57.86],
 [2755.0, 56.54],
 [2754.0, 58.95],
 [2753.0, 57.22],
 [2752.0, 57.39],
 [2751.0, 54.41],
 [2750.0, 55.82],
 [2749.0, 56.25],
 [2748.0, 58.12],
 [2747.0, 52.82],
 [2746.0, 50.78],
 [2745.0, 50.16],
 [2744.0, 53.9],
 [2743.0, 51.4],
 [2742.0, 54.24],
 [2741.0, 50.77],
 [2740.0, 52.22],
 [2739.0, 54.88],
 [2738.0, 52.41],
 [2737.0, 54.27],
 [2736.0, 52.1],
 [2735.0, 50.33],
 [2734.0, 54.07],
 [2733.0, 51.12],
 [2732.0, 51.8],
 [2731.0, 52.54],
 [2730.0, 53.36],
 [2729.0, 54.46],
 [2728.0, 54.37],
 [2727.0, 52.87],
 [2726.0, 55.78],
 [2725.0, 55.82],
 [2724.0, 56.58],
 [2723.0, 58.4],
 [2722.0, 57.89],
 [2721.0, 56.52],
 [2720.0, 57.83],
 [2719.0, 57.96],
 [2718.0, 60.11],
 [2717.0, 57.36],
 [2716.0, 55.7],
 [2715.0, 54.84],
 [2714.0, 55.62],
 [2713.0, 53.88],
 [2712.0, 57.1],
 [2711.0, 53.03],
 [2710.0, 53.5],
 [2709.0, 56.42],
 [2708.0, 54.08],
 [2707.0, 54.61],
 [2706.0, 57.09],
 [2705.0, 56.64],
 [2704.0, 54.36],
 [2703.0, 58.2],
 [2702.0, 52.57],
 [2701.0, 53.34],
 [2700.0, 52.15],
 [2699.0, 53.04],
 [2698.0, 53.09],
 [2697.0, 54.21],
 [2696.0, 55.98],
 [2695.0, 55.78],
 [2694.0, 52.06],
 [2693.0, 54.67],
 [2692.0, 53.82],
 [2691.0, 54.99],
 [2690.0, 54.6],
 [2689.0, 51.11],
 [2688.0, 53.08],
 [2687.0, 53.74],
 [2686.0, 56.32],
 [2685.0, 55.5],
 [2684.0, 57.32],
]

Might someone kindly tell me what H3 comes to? 56.9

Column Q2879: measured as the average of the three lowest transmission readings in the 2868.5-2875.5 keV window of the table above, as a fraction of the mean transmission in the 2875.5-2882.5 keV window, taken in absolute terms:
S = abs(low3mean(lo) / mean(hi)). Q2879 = 1.08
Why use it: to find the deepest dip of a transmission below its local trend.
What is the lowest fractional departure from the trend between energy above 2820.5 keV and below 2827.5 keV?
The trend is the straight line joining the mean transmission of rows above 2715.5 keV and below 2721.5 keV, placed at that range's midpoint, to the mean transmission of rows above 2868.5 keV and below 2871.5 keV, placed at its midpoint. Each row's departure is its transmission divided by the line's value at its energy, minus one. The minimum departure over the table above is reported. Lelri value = -0.063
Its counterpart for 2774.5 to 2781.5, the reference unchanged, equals -0.032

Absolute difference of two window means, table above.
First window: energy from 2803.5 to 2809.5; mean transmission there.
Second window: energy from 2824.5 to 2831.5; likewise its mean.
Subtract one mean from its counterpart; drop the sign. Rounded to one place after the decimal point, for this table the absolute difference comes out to 2.9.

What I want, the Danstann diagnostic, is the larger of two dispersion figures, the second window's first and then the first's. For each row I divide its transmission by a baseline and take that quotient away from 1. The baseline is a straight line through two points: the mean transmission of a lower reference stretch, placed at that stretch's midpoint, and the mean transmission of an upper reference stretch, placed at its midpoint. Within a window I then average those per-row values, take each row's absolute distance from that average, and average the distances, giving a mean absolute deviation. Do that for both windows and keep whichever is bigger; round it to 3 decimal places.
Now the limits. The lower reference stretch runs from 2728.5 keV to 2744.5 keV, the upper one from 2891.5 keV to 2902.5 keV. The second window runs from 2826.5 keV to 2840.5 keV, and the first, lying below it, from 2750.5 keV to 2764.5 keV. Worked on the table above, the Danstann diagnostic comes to 0.023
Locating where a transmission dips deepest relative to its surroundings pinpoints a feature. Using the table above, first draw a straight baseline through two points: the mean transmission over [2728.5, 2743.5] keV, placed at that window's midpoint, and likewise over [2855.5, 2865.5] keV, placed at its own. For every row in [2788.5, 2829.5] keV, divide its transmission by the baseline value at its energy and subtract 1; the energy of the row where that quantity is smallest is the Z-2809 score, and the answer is 2817.0 keV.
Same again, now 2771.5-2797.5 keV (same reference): 2785.0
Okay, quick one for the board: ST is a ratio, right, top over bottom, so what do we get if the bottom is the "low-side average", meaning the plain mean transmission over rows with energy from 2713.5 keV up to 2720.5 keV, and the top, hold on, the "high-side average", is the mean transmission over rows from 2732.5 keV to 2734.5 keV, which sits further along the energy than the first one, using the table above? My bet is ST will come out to 0.92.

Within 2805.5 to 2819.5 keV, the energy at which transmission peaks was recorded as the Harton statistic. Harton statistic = 2807.0 keV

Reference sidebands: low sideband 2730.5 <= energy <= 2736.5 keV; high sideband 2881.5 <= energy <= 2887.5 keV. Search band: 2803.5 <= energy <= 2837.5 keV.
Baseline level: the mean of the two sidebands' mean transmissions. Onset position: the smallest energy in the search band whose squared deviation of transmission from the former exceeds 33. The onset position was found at 2804.0 keV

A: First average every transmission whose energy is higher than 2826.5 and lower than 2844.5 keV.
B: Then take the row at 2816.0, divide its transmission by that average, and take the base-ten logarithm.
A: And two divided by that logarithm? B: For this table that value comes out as -176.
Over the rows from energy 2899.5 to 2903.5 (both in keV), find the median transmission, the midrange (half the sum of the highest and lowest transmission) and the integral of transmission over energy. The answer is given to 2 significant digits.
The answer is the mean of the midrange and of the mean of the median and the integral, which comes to 77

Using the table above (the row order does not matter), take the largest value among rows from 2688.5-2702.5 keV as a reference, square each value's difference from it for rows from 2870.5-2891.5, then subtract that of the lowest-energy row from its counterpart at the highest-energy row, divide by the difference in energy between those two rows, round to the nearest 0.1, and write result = 10.5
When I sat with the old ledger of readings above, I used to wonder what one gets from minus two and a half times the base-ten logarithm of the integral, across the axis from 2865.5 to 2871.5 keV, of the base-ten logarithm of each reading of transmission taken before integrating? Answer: -2.51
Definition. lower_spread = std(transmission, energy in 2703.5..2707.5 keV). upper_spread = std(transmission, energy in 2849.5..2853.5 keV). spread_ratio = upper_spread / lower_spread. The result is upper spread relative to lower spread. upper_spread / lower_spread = 1.1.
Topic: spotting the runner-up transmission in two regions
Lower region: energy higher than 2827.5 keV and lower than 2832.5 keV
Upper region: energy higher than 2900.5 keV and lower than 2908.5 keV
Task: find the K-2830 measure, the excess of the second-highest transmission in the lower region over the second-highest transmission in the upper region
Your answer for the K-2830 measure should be 6.0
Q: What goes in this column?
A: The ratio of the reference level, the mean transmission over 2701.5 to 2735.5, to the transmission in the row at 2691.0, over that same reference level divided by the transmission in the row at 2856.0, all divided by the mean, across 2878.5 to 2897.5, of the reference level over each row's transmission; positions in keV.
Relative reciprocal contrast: 0.64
